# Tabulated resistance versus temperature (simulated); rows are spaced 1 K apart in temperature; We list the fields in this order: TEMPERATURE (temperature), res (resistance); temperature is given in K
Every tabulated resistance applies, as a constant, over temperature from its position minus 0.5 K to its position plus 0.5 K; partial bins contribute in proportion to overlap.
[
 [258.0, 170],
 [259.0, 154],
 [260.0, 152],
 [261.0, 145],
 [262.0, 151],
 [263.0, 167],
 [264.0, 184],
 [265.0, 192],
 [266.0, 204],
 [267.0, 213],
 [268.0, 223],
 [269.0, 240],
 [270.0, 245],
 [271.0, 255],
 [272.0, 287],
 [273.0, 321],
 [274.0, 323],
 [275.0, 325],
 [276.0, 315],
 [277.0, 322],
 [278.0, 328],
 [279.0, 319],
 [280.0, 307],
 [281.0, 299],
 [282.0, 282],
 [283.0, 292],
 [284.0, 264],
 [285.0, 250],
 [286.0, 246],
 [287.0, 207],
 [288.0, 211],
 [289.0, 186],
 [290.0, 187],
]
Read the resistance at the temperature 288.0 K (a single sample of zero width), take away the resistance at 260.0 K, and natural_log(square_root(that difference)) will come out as 2.04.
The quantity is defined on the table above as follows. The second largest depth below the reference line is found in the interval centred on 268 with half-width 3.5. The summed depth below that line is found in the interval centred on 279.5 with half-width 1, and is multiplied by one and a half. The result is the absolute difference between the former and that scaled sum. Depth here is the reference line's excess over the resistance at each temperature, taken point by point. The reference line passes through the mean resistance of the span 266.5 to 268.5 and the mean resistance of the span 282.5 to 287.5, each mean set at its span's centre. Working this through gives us 227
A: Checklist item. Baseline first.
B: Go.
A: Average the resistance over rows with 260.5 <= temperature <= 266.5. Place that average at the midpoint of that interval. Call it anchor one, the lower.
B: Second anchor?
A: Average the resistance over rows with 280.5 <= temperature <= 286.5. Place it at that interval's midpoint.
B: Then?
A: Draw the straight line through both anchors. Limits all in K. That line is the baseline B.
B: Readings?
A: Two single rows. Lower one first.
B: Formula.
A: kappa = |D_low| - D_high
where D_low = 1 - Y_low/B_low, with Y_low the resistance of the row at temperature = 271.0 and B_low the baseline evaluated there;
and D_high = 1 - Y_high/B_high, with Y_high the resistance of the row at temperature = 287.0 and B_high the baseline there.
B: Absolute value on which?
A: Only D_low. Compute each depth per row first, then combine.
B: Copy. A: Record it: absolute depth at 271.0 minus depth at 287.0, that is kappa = -0.1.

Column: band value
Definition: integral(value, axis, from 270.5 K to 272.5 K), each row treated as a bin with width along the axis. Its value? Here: 542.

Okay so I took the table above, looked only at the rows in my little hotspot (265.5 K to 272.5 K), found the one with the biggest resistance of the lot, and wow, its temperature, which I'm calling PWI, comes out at 272.0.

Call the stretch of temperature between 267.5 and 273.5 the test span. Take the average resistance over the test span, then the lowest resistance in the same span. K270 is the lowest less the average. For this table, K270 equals -39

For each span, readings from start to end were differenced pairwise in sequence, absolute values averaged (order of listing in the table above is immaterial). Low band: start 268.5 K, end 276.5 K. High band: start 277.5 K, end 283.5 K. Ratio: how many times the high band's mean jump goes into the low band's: 1.21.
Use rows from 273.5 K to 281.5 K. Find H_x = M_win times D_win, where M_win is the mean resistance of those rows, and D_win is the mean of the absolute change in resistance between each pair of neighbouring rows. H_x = 2447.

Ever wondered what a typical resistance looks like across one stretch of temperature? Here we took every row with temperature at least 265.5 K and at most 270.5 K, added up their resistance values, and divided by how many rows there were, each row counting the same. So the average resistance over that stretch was 225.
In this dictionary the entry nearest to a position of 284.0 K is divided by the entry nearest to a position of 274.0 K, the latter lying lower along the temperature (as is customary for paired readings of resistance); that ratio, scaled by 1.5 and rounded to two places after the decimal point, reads 1.23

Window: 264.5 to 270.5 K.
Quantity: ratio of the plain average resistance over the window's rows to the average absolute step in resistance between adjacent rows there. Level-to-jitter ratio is 20.7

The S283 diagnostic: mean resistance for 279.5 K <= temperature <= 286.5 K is 277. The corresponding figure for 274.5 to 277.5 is 321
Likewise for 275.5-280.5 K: 318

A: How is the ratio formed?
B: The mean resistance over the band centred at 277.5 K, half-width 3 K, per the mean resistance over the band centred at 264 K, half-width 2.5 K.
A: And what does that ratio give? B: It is 1.78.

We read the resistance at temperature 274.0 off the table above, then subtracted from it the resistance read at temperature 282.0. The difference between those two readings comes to 41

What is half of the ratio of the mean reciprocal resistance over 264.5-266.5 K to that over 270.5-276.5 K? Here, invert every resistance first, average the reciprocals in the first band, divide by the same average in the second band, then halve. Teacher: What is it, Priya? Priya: 0.76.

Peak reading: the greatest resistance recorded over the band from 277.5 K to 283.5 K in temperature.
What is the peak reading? 328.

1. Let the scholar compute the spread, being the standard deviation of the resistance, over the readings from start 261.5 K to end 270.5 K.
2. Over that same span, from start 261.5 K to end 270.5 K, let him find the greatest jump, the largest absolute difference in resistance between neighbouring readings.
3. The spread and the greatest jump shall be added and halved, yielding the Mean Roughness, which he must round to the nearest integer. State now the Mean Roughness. 24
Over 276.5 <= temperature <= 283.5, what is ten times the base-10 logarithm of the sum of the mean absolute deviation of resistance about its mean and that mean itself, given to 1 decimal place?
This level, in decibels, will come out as 25.1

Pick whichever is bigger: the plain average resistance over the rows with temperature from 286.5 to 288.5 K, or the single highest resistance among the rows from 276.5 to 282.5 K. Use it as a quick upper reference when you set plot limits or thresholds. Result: 328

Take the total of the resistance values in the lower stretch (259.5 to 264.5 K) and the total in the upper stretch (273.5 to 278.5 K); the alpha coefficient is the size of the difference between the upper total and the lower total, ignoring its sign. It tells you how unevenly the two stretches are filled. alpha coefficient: 814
